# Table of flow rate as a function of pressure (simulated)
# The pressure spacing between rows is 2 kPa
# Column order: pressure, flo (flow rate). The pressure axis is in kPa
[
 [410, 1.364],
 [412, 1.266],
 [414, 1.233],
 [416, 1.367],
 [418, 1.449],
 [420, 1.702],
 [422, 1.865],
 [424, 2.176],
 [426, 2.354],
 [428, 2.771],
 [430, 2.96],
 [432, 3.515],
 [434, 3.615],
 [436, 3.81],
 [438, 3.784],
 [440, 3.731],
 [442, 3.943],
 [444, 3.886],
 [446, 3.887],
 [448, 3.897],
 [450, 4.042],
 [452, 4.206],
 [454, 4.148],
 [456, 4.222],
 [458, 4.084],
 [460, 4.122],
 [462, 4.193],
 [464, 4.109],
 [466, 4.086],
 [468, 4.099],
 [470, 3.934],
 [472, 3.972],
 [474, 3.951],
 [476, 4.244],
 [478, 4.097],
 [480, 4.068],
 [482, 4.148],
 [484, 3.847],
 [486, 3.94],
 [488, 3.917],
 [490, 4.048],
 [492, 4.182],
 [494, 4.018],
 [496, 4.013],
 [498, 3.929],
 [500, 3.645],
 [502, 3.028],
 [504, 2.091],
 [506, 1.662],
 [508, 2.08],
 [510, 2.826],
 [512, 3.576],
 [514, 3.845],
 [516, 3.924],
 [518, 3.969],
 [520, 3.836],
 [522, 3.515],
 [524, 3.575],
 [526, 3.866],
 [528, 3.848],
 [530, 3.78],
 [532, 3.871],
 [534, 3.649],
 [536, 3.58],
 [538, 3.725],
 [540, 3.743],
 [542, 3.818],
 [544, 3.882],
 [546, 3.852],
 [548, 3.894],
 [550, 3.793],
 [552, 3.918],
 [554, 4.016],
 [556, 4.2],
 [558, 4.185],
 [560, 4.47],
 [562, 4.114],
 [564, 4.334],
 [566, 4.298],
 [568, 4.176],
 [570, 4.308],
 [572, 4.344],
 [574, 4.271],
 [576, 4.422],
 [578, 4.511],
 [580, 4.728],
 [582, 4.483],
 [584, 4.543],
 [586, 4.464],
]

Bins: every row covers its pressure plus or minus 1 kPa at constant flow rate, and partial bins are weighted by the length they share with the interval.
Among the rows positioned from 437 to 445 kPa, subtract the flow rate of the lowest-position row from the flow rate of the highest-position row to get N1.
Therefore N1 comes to 0.10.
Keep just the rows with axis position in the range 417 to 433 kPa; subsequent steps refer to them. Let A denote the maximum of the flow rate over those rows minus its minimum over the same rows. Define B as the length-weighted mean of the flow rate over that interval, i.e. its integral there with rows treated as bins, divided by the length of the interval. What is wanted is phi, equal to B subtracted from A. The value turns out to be -0.28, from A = 2.1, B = 2.3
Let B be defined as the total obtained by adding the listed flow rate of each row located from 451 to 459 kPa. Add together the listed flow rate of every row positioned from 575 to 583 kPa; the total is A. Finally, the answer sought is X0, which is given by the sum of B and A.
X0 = 34.8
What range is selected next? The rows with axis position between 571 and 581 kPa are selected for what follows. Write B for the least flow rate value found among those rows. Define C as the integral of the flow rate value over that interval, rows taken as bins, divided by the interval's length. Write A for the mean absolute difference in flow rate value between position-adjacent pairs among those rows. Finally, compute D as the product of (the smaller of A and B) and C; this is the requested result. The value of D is 0.6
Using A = 0.13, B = 4.271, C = 4.5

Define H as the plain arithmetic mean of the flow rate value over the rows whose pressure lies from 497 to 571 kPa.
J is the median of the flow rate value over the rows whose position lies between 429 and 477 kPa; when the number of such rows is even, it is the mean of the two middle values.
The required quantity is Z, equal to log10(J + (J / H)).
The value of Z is 0.702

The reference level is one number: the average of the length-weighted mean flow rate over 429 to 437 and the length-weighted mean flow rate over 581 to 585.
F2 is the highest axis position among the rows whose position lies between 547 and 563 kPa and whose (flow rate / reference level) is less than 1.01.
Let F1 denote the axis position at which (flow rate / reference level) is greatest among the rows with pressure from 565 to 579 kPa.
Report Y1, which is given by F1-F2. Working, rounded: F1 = 578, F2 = 554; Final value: 24 kPa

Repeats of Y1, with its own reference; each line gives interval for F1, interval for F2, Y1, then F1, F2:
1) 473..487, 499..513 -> -36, 476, 512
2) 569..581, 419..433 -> 148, 580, 432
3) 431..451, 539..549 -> -98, 450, 548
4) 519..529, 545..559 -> -28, 526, 554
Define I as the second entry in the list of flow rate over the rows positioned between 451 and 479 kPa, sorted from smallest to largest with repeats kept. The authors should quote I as 3.951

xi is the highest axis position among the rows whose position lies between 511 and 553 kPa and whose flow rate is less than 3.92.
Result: 552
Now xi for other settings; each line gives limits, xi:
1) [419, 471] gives 448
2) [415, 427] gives 426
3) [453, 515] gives 514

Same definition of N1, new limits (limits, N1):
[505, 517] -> 2.26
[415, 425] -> 0.81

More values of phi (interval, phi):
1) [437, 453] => -3.45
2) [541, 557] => -3.51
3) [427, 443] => -2.34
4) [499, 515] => -0.66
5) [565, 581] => -3.83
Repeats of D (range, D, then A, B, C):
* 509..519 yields 1.0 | 0.29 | 2.826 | 3.6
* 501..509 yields 1.3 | 0.59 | 1.662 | 2.2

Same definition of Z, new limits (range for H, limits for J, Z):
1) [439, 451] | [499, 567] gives 0.684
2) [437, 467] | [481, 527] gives 0.682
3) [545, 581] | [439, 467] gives 0.704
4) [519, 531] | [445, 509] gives 0.708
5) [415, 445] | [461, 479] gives 0.743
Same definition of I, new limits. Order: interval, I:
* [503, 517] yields 2.08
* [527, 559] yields 3.649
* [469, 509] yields 2.08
